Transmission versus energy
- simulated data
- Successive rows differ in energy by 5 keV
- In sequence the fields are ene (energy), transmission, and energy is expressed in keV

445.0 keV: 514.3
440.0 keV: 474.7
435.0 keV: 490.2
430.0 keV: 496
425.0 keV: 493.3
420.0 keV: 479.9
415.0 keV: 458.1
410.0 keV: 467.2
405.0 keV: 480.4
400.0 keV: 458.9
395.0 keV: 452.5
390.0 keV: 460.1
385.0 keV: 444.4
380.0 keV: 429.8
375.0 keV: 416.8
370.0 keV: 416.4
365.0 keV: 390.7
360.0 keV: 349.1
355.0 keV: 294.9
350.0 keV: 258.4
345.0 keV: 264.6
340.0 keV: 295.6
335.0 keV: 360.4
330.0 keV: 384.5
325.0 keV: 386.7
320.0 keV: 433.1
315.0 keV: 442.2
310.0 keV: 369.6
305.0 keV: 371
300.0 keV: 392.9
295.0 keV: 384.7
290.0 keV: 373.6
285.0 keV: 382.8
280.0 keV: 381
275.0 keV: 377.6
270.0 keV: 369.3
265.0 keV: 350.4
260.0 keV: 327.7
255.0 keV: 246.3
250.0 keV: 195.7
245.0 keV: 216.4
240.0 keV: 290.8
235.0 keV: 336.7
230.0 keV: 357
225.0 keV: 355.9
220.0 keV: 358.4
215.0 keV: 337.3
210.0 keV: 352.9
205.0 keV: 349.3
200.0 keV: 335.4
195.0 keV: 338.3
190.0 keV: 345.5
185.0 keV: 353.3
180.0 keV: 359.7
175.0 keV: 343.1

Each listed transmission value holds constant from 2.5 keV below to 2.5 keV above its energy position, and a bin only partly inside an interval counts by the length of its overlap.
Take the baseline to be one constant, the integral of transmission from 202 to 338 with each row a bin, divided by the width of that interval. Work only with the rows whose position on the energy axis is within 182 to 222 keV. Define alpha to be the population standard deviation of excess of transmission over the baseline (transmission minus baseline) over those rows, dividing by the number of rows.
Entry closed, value 8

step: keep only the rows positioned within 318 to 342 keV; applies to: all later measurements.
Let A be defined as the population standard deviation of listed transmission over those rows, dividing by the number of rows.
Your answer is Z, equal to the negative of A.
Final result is -45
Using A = 45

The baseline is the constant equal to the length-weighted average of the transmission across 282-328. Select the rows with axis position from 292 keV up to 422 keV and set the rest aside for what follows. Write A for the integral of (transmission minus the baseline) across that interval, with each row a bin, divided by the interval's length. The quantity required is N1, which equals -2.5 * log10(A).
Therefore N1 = -1.7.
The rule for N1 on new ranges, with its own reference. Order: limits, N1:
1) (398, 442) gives -4.8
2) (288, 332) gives 0.3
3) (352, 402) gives -3.1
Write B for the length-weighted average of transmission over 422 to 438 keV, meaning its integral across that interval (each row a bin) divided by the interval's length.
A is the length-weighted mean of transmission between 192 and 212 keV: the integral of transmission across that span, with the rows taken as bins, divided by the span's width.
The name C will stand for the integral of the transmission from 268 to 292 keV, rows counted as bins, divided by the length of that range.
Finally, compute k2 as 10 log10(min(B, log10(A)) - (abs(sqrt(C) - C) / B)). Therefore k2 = 2.58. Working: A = 344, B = 492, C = 377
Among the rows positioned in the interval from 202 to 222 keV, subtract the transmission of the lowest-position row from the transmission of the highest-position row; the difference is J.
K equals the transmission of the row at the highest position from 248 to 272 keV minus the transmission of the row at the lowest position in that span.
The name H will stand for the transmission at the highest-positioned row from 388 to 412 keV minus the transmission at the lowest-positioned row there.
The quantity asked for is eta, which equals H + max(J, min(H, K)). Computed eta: 16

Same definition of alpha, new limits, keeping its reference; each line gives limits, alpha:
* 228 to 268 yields 59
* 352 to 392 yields 51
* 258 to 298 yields 18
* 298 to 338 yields 28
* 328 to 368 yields 49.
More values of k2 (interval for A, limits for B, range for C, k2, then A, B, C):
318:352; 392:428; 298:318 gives 2.39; 340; 470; 395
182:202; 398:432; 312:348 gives 2.58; 344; 476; 365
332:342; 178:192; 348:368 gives 2.16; 332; 353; 327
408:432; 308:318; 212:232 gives 2.71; 479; 409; 352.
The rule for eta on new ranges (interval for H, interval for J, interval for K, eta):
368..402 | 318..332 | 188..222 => 55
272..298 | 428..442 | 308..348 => -14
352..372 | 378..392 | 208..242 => 152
